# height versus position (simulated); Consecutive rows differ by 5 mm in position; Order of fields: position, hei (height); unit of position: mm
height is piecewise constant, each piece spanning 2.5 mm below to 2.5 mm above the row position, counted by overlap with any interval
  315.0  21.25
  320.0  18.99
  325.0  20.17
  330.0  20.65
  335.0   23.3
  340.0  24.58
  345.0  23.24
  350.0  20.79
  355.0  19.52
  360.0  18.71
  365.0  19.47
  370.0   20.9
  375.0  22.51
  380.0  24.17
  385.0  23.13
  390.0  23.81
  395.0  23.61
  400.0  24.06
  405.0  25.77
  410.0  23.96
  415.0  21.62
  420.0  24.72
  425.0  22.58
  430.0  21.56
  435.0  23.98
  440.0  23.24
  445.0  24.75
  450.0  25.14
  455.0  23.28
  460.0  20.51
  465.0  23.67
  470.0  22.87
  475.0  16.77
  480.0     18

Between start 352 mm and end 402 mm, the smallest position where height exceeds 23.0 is 380.0 mm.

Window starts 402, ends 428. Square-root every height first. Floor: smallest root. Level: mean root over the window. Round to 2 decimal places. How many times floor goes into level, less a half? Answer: 0.55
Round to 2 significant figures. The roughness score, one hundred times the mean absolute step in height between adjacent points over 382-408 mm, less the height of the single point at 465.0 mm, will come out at 52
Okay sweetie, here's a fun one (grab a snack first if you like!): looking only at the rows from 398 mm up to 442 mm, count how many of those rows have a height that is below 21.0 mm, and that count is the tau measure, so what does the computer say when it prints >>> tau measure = 0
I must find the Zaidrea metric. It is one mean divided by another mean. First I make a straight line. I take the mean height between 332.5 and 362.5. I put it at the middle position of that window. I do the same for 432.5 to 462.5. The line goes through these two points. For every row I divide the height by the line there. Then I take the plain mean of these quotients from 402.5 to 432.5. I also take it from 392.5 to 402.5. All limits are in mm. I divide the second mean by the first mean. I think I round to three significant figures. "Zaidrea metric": 1.04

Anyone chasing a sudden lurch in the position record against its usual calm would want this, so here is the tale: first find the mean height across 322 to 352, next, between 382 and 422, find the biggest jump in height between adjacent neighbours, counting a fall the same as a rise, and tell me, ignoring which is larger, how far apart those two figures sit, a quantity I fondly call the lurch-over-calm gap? 19.0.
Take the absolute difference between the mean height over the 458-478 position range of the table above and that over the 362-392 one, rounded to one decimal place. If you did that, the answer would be 1.4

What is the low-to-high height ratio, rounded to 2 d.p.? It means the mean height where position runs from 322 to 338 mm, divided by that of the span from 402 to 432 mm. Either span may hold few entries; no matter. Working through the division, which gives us 0.91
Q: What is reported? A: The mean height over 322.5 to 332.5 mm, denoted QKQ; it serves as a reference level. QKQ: 20.4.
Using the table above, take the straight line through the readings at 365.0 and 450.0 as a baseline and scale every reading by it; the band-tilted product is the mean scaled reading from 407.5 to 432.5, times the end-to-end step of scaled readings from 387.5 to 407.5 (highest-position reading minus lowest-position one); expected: 0.037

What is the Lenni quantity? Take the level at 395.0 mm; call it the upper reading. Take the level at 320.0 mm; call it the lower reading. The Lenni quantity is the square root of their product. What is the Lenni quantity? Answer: 21.2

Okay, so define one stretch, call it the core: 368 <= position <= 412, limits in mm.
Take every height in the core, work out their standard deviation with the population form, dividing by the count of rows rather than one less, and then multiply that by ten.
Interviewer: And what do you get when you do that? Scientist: 12.5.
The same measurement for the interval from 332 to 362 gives 21.5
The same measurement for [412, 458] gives 12.6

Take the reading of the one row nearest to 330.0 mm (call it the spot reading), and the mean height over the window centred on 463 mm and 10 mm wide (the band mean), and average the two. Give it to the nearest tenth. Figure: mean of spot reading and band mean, 21.4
